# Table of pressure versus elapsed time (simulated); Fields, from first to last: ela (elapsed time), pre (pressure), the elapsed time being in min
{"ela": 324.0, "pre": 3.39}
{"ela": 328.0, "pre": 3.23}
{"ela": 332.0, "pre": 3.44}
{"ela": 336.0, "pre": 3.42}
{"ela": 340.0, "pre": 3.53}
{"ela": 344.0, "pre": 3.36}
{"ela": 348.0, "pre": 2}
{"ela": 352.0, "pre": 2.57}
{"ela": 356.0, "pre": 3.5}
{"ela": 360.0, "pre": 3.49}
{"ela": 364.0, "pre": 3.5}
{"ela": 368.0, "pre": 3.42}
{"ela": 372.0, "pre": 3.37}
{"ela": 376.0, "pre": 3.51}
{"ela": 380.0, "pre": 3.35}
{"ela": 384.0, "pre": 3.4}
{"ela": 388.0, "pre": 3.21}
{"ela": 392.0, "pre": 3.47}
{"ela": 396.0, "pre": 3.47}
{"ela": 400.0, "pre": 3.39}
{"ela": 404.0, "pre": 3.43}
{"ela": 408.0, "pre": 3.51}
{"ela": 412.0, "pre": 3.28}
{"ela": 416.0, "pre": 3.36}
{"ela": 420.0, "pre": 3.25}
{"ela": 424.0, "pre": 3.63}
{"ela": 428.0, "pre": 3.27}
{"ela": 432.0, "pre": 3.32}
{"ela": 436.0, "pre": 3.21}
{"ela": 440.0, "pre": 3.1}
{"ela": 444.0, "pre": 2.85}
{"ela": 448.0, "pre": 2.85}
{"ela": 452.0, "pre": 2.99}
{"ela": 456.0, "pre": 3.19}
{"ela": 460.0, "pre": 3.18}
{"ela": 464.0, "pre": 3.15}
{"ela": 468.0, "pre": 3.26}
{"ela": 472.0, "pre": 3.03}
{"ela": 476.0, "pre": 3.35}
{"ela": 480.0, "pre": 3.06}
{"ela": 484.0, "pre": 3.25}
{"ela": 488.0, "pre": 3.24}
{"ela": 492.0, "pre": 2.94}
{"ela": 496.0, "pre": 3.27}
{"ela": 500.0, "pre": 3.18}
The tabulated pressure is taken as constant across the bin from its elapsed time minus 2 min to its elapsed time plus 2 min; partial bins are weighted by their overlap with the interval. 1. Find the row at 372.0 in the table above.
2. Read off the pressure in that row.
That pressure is 3.37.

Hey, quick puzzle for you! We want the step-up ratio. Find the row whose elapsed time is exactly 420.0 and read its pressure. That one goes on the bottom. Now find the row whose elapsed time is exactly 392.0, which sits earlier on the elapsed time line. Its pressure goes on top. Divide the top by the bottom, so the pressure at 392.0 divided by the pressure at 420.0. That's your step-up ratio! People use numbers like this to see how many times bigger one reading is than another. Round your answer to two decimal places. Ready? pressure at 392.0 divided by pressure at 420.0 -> 1.07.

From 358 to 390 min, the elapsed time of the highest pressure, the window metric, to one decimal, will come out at 376.0 min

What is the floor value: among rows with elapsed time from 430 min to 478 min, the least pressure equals 2.85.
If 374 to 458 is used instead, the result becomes 2.85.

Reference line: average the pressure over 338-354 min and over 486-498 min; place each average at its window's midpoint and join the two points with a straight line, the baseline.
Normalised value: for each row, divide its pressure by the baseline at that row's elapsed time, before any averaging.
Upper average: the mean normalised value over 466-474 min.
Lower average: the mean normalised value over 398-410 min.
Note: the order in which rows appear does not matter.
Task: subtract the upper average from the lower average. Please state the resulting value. 0.14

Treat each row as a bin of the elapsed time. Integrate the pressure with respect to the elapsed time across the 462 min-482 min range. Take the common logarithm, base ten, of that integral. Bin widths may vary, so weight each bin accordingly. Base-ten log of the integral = 1.80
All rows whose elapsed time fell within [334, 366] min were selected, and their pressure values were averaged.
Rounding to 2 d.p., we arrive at 3.17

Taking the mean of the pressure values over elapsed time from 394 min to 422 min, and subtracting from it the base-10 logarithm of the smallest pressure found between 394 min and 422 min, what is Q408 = 2.87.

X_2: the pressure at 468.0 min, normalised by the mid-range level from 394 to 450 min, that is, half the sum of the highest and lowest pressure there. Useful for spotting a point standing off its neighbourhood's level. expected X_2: 1.01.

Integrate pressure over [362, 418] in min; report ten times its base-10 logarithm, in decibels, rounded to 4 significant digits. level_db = 22.80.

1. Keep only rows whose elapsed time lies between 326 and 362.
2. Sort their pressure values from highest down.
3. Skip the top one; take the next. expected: 3.5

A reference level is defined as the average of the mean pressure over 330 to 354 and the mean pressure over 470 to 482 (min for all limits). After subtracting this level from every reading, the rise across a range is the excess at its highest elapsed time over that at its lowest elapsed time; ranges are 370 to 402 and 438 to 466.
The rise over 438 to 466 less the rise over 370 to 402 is 0.03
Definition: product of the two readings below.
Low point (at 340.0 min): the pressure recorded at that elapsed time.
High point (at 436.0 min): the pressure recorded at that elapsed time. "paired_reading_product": 11.3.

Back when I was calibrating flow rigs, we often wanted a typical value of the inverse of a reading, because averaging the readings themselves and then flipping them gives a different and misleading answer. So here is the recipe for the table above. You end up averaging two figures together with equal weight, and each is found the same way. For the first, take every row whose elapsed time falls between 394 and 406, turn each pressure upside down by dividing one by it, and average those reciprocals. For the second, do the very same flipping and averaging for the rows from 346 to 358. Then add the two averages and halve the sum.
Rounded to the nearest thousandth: 0.342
